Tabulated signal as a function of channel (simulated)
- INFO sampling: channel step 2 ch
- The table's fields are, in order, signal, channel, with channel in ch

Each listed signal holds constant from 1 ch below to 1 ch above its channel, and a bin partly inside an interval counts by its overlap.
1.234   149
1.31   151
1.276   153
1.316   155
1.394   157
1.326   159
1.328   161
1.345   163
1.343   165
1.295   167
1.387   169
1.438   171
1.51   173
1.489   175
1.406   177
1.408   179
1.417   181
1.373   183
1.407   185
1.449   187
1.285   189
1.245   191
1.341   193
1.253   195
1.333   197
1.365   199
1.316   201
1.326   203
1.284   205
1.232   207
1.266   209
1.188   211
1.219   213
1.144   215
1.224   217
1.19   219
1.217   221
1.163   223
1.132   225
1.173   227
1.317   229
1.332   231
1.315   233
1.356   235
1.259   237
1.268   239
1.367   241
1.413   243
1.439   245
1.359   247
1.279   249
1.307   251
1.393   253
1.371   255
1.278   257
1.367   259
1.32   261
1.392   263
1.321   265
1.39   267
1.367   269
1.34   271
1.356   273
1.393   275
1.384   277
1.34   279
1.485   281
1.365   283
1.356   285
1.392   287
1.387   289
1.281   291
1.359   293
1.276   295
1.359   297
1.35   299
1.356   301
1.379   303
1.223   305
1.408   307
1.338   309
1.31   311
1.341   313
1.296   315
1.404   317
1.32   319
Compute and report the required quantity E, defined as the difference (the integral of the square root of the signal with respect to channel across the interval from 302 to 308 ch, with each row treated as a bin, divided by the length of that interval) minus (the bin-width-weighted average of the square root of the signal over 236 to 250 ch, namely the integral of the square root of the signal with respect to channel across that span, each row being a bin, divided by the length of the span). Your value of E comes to 0.00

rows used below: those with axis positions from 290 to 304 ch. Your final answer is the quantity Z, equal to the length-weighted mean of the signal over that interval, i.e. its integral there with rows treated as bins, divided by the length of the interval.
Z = 1.34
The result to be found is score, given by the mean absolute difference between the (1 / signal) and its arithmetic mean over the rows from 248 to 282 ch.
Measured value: 0.021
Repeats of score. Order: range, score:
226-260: 0.030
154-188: 0.025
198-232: 0.039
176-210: 0.032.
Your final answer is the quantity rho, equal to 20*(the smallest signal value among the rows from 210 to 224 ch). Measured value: 22.9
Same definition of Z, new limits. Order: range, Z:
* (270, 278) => 1.37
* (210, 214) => 1.20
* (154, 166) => 1.34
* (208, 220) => 1.21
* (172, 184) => 1.43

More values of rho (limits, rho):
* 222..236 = 22.6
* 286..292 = 25.6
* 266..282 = 26.8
